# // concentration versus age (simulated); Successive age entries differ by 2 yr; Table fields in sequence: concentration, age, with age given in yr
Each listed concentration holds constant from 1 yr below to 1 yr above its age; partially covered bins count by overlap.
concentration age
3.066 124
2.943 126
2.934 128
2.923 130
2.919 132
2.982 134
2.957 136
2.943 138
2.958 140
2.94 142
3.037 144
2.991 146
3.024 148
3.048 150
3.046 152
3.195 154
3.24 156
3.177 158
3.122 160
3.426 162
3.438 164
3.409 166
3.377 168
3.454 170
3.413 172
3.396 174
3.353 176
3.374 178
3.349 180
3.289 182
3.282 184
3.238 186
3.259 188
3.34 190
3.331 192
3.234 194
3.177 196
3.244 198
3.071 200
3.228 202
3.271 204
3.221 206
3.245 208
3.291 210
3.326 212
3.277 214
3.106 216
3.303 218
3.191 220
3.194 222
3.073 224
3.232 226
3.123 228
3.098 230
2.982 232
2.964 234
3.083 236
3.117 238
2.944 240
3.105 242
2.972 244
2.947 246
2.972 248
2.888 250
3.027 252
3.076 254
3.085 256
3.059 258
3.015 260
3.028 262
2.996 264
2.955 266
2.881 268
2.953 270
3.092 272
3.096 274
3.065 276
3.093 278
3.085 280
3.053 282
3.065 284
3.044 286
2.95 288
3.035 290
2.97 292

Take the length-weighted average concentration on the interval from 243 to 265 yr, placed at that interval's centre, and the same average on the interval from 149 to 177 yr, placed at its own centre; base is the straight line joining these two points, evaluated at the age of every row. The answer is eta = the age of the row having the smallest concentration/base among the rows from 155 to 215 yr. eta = 160 yr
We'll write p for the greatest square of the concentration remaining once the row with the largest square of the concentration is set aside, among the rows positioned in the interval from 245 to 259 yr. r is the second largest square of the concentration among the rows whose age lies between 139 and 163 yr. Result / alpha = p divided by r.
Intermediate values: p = 9.5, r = 10.5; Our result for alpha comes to 0.90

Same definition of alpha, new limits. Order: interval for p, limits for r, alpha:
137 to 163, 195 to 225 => 0.96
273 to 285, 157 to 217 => 0.81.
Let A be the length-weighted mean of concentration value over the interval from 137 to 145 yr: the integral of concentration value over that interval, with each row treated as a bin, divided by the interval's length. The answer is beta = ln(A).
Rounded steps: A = 2.97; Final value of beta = 1.09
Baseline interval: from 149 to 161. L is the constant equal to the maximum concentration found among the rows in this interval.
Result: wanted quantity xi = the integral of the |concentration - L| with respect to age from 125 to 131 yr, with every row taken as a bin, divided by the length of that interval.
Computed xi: 0.31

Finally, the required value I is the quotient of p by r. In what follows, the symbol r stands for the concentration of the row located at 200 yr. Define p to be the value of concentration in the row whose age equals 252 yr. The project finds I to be 0.99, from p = 3.027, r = 3.071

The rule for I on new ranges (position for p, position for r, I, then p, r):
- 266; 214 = 0.90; 2.955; 3.277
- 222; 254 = 1.04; 3.194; 3.076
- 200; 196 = 0.97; 3.071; 3.177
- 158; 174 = 0.94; 3.177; 3.396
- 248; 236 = 0.96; 2.972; 3.083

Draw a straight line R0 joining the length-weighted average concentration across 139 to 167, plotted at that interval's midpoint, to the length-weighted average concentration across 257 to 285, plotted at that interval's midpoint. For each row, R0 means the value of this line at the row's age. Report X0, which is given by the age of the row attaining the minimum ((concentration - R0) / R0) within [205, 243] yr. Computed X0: 240 yr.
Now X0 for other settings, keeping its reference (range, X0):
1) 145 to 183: 146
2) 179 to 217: 200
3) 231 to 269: 250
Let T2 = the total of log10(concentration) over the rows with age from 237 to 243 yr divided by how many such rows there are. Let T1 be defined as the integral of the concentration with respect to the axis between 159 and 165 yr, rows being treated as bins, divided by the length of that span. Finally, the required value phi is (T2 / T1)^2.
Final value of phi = 0.021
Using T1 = 3.33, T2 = 0.4849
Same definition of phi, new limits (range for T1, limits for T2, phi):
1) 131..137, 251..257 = 0.027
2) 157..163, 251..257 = 0.022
